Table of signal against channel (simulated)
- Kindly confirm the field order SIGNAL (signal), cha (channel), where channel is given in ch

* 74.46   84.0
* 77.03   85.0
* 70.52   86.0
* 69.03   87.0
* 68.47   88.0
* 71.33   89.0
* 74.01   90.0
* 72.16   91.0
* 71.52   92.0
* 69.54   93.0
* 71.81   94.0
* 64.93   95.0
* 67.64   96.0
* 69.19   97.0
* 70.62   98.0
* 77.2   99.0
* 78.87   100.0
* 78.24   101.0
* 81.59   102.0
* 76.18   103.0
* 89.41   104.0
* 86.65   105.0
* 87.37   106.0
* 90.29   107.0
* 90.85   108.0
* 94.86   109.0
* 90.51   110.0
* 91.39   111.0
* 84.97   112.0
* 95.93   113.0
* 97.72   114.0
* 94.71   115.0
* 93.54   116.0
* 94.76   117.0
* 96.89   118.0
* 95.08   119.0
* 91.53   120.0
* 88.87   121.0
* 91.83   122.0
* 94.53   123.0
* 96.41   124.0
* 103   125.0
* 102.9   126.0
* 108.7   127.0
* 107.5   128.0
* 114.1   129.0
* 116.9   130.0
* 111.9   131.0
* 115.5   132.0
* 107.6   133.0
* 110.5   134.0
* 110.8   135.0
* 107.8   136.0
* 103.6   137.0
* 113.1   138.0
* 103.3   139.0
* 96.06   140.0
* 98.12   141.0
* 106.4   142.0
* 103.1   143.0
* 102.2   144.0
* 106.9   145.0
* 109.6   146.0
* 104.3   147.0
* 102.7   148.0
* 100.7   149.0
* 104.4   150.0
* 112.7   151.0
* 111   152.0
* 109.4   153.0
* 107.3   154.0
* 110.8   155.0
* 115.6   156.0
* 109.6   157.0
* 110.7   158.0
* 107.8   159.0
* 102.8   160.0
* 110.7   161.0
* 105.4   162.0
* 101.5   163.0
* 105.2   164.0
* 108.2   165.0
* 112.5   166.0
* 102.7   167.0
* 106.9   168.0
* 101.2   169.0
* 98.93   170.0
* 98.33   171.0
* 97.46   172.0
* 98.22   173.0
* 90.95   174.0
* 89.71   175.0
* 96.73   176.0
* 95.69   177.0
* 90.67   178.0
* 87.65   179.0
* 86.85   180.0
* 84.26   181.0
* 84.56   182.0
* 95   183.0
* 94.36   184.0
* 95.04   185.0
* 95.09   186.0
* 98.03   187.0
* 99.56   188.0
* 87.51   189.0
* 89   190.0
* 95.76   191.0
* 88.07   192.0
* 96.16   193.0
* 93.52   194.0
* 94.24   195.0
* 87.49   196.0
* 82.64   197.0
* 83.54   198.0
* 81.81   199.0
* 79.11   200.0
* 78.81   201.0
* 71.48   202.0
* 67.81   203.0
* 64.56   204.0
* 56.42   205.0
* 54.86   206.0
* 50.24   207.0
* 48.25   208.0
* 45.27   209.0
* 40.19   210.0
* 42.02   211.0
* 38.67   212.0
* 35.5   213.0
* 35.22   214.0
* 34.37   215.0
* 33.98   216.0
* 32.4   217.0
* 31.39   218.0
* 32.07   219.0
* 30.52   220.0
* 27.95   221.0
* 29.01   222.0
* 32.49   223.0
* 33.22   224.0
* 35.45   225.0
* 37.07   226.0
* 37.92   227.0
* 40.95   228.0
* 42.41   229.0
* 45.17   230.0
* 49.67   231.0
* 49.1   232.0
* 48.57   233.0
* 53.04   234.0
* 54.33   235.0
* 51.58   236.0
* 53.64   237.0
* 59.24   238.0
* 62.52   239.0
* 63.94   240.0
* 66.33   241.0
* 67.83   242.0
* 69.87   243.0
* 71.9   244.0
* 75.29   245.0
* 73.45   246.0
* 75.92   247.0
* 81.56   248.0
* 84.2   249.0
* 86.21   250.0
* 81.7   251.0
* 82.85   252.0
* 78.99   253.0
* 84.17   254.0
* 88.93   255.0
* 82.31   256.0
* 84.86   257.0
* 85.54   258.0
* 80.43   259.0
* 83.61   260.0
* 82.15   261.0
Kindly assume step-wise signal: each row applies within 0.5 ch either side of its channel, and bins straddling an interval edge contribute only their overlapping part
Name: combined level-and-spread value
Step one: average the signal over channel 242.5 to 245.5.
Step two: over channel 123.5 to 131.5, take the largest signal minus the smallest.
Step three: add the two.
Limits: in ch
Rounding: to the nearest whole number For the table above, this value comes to 93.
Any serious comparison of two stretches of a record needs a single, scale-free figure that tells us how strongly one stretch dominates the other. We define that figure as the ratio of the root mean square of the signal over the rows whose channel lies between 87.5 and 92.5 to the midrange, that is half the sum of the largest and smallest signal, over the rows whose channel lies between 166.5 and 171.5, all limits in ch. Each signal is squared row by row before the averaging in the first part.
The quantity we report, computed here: 0.70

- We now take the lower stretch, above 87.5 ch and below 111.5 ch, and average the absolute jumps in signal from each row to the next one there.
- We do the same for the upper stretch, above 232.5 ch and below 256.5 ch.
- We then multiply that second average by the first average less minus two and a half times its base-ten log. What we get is 13.8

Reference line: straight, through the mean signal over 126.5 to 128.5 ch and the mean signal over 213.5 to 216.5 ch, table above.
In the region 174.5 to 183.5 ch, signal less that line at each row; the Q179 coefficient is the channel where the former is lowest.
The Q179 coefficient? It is 181.0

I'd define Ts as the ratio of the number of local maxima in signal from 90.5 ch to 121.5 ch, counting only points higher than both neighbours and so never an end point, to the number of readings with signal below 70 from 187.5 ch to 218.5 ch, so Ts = 0.500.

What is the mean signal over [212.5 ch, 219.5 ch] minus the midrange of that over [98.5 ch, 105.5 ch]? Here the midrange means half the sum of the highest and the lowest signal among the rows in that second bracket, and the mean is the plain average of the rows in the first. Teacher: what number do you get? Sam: -49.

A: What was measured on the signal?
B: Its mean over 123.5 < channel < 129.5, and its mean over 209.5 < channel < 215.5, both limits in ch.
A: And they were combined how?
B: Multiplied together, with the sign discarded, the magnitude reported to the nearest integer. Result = 3971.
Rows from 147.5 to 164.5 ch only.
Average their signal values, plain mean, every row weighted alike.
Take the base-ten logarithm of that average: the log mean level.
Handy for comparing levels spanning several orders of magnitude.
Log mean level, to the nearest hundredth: 2.03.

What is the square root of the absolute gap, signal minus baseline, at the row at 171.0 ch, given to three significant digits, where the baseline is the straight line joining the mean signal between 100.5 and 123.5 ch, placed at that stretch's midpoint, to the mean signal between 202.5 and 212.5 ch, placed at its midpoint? 5.69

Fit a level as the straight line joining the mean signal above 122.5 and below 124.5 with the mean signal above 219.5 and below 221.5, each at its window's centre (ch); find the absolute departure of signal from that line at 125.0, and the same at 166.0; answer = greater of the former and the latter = 46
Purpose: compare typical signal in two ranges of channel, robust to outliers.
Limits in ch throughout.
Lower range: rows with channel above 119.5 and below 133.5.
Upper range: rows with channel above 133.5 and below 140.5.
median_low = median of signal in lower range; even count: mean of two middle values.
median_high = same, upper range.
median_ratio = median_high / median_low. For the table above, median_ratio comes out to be 1.02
